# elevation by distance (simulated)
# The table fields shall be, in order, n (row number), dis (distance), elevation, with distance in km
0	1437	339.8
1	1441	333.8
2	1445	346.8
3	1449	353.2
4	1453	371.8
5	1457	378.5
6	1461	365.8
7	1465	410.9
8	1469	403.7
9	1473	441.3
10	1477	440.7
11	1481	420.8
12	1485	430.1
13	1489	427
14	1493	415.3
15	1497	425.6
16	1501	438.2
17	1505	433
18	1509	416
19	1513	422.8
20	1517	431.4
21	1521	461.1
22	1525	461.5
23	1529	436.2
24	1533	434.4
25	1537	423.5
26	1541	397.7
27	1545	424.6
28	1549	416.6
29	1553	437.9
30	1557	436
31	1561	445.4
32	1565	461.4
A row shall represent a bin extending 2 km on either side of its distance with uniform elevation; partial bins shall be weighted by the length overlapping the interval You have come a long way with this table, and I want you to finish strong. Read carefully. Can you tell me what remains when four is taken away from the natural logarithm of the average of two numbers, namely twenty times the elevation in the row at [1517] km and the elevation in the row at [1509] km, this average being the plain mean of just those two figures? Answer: 4.42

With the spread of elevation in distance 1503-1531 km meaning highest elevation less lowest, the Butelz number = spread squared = 2070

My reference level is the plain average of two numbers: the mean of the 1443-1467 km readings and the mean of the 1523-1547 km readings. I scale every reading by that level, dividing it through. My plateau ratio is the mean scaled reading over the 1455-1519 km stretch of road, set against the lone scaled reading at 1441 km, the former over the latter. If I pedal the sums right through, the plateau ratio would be 1.25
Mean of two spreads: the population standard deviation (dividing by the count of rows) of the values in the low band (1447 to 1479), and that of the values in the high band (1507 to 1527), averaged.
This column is 25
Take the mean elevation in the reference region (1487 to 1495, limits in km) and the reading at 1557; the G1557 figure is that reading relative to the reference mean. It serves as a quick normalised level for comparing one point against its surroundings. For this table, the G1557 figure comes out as 1.04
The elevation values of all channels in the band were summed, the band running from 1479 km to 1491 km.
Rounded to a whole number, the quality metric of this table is 1278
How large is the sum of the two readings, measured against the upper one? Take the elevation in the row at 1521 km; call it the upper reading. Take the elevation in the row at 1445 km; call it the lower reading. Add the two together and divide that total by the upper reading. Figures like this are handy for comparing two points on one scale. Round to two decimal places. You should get 1.75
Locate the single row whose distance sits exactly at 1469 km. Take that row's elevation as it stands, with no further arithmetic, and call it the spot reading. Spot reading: 403.7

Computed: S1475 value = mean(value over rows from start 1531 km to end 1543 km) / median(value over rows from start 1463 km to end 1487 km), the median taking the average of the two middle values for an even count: 0.98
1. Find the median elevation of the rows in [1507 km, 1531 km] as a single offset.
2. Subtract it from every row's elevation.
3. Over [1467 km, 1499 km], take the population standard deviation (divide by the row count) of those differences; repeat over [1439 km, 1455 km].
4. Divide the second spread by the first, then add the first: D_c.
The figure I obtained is 12.9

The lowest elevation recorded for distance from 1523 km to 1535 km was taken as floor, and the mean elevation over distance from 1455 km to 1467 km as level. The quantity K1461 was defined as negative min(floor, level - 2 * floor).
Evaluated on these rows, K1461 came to 484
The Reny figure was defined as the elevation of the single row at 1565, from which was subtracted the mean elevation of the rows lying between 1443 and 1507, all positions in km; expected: 55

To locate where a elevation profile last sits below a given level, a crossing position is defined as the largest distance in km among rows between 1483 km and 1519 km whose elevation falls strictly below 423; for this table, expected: 1513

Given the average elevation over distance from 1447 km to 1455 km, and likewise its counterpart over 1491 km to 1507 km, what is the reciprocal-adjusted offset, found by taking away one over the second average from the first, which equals 362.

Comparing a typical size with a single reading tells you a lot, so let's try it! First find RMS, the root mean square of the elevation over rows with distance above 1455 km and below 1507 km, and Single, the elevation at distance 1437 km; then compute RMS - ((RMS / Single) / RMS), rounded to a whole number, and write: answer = 418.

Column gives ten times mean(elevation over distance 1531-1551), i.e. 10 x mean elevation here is 4194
